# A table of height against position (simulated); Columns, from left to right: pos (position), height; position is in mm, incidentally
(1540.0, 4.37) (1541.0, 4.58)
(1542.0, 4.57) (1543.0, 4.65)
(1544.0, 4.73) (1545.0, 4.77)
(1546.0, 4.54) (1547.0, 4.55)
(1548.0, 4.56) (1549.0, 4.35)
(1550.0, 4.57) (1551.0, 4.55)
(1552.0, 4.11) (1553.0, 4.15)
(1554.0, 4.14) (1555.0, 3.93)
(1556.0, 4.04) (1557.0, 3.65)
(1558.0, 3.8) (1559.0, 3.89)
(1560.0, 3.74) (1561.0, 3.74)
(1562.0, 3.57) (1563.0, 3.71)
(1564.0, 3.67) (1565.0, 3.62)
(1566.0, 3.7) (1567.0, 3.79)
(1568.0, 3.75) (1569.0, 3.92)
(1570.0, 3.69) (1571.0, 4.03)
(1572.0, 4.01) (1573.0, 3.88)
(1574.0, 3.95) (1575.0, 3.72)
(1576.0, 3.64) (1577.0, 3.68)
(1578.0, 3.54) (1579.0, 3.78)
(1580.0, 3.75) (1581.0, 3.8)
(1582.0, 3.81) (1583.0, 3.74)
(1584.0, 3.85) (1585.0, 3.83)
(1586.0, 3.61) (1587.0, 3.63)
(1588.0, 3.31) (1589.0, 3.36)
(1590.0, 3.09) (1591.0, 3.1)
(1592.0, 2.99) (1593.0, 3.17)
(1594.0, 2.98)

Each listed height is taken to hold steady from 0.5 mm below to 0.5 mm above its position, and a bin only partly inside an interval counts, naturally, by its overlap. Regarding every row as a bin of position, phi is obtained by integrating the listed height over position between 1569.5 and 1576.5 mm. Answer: 27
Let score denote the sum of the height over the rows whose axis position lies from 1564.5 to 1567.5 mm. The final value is 11.1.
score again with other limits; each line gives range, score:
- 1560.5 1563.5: 11.0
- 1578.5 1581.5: 11.3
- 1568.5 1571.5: 11.6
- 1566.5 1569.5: 11.5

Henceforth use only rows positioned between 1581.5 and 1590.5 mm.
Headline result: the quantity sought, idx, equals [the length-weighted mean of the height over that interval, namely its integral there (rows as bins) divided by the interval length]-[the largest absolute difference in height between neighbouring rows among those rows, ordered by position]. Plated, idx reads 3.26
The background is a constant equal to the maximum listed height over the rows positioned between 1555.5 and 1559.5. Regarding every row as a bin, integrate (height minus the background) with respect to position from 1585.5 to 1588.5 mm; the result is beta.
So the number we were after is -1.6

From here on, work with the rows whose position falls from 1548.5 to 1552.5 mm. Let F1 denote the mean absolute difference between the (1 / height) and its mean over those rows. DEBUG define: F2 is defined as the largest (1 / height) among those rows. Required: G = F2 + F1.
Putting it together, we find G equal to 0.252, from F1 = 0.009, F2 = 0.243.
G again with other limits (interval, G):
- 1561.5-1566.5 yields 0.284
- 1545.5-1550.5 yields 0.233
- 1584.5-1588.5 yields 0.314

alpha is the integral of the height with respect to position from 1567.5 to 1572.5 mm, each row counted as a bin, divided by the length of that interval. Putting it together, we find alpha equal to 3.88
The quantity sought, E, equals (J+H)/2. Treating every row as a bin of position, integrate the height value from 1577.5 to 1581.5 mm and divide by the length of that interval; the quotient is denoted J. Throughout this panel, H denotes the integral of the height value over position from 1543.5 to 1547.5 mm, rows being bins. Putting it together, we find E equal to 11.2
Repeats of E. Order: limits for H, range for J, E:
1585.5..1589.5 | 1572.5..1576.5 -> 8.9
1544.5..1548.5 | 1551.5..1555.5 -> 11.3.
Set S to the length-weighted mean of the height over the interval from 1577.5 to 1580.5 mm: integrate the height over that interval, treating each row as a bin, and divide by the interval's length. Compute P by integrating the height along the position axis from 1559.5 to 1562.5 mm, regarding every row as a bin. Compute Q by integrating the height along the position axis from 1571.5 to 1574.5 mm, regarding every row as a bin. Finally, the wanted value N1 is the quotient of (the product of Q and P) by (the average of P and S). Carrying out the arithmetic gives 17.8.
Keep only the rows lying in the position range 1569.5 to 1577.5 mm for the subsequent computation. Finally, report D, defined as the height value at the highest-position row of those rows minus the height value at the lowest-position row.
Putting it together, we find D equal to -0.01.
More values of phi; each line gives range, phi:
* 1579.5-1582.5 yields 11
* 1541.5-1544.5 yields 14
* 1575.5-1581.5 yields 22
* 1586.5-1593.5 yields 23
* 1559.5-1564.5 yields 18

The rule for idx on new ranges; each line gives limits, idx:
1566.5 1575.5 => 3.52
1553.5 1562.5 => 3.44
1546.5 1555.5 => 3.88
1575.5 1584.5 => 3.49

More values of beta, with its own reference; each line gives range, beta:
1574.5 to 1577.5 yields -1.1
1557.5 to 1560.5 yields -0.7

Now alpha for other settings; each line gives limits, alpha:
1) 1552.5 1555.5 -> 4.07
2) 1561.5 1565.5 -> 3.64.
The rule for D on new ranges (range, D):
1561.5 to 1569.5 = 0.35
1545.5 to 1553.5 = -0.39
